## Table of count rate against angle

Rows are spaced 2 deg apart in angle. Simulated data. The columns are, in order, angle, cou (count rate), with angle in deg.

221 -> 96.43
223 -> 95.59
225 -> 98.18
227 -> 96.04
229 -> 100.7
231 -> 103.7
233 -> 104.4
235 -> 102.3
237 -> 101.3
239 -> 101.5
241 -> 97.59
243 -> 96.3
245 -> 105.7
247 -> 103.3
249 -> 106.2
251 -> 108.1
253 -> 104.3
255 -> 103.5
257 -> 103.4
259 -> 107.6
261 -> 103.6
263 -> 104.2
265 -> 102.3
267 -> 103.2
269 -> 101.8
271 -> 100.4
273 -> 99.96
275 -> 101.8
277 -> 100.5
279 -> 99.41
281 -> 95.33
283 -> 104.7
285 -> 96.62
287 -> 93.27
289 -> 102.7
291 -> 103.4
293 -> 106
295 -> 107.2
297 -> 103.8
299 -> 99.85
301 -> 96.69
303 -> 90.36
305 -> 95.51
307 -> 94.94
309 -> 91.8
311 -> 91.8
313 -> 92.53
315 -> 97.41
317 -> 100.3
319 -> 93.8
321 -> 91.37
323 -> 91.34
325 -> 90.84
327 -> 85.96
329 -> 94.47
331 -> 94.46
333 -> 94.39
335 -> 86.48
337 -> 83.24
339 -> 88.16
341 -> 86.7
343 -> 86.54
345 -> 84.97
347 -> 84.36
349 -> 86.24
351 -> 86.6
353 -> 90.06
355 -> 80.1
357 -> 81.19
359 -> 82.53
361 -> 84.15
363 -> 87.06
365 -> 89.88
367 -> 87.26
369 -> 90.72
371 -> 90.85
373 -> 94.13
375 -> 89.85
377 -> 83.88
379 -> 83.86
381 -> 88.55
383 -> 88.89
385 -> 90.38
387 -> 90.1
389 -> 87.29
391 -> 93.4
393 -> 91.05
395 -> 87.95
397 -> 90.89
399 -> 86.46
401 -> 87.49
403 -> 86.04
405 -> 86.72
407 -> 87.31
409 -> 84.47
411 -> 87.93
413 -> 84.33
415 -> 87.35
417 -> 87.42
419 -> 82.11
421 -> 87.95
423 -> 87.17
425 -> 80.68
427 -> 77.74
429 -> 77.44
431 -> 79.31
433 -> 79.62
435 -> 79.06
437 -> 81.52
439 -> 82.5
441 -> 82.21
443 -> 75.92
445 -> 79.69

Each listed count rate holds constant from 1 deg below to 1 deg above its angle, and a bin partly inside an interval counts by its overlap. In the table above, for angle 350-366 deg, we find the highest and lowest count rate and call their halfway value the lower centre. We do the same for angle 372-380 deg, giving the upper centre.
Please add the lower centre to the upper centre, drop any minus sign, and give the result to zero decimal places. 174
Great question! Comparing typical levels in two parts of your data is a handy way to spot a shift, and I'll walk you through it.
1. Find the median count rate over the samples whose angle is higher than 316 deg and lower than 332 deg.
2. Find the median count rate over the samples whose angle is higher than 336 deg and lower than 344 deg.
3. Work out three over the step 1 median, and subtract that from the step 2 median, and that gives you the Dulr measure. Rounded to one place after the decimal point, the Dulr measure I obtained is 86.6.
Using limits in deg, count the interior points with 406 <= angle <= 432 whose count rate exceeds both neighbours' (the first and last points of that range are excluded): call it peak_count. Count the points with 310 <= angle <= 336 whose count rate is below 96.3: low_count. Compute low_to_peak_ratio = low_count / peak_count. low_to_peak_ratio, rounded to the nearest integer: 4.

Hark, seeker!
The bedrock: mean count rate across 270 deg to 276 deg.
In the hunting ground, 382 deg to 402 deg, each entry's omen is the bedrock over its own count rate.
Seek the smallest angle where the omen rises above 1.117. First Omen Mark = 383 deg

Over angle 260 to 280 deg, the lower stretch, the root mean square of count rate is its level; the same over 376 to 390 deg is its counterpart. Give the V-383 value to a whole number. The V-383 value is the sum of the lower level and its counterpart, 189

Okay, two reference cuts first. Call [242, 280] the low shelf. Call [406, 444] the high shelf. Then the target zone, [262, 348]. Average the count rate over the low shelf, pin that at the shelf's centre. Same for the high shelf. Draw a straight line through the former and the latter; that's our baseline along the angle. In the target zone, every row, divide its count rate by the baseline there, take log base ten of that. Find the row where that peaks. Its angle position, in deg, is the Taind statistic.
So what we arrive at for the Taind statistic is 295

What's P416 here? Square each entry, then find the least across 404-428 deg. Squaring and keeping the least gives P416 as 6044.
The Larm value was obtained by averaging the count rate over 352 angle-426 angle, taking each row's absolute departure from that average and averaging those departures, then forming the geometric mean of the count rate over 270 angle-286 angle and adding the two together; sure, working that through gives 102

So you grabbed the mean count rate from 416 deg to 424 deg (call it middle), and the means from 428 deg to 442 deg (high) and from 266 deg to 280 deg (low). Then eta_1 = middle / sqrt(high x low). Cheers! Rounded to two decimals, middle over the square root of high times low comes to 0.96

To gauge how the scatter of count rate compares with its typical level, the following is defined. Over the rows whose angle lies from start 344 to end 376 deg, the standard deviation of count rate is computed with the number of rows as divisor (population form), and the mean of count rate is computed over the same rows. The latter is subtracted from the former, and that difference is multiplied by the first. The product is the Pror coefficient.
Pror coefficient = -313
